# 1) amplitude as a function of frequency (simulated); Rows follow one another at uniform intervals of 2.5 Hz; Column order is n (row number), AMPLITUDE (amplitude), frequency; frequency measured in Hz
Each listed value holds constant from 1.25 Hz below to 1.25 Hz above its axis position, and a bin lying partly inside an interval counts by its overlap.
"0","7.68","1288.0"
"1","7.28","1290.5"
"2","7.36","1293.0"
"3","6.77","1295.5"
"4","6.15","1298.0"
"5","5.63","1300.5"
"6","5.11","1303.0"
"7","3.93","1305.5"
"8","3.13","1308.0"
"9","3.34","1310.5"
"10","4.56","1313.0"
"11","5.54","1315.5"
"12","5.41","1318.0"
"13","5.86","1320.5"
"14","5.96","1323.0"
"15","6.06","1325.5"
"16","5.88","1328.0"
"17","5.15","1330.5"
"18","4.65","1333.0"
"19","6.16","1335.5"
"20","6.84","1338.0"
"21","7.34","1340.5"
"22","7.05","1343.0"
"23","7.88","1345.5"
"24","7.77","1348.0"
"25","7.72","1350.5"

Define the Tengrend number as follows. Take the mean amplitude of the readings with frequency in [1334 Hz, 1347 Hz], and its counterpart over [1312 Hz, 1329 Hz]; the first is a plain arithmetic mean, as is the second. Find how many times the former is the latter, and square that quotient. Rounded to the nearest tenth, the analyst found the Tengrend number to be 1.6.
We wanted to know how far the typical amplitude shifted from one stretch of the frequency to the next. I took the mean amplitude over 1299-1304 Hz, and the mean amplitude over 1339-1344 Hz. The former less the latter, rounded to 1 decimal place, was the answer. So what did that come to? -1.8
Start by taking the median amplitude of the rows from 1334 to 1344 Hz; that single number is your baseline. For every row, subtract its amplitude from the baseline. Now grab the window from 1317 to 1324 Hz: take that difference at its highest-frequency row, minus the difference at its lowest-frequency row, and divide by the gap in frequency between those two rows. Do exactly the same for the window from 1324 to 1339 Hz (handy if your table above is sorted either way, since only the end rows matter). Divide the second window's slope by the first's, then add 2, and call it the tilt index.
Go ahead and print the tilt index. 2.57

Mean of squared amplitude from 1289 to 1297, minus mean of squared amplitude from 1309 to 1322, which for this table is 26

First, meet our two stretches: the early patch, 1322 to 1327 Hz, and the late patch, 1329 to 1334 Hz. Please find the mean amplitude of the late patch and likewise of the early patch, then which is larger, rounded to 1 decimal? 6.0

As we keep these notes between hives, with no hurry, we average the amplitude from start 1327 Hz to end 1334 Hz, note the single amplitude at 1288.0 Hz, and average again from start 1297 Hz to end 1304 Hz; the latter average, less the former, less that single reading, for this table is -7.3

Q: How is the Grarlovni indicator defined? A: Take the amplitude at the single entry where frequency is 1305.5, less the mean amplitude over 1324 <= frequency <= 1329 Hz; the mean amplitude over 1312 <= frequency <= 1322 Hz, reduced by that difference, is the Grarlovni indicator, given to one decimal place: 7.4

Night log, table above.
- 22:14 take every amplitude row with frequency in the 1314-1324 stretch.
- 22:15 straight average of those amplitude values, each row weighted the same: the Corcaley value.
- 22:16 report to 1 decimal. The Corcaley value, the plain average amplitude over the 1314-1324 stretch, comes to 5.7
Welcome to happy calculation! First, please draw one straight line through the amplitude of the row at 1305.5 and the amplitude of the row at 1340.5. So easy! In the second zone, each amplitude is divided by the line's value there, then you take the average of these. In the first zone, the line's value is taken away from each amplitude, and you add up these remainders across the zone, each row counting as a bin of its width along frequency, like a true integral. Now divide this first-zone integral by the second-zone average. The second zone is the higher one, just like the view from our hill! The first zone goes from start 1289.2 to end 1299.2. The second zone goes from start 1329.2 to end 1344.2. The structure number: 46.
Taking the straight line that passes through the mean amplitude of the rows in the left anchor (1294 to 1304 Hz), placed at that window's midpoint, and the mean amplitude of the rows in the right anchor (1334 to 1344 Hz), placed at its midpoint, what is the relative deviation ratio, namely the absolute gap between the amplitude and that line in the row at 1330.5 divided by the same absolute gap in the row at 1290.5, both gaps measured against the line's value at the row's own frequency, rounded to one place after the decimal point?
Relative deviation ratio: 1.0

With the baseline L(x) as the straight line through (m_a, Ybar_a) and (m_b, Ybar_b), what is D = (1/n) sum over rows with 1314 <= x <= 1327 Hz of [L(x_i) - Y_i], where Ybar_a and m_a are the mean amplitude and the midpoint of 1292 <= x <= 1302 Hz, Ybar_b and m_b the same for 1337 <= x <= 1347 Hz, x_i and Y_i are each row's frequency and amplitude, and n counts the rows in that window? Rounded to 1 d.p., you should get 1.1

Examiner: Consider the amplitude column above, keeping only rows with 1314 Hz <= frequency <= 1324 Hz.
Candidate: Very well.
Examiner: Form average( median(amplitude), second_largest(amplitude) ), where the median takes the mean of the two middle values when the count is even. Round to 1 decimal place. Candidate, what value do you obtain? 5.8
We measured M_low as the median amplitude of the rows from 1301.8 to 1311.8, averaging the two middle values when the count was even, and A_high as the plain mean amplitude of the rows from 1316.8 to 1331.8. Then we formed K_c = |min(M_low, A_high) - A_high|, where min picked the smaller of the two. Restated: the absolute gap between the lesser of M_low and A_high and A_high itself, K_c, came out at 2.1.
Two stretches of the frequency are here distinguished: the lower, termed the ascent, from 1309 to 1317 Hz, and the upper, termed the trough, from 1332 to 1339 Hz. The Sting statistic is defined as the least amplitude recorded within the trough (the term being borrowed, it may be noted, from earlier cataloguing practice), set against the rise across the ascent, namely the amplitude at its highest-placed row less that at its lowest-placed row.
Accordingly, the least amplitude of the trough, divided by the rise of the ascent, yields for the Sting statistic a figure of 2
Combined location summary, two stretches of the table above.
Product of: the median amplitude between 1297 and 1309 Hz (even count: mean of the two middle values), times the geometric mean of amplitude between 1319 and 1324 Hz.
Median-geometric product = 30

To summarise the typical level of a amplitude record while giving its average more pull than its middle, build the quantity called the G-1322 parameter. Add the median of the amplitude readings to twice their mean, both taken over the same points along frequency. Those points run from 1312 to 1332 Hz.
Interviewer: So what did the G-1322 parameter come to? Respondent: 16.8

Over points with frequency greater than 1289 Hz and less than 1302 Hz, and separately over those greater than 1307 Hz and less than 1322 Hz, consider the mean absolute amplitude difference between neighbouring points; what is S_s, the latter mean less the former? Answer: 0.15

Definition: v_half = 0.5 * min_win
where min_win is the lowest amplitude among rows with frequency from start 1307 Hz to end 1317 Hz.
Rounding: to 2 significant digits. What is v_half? 1.6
